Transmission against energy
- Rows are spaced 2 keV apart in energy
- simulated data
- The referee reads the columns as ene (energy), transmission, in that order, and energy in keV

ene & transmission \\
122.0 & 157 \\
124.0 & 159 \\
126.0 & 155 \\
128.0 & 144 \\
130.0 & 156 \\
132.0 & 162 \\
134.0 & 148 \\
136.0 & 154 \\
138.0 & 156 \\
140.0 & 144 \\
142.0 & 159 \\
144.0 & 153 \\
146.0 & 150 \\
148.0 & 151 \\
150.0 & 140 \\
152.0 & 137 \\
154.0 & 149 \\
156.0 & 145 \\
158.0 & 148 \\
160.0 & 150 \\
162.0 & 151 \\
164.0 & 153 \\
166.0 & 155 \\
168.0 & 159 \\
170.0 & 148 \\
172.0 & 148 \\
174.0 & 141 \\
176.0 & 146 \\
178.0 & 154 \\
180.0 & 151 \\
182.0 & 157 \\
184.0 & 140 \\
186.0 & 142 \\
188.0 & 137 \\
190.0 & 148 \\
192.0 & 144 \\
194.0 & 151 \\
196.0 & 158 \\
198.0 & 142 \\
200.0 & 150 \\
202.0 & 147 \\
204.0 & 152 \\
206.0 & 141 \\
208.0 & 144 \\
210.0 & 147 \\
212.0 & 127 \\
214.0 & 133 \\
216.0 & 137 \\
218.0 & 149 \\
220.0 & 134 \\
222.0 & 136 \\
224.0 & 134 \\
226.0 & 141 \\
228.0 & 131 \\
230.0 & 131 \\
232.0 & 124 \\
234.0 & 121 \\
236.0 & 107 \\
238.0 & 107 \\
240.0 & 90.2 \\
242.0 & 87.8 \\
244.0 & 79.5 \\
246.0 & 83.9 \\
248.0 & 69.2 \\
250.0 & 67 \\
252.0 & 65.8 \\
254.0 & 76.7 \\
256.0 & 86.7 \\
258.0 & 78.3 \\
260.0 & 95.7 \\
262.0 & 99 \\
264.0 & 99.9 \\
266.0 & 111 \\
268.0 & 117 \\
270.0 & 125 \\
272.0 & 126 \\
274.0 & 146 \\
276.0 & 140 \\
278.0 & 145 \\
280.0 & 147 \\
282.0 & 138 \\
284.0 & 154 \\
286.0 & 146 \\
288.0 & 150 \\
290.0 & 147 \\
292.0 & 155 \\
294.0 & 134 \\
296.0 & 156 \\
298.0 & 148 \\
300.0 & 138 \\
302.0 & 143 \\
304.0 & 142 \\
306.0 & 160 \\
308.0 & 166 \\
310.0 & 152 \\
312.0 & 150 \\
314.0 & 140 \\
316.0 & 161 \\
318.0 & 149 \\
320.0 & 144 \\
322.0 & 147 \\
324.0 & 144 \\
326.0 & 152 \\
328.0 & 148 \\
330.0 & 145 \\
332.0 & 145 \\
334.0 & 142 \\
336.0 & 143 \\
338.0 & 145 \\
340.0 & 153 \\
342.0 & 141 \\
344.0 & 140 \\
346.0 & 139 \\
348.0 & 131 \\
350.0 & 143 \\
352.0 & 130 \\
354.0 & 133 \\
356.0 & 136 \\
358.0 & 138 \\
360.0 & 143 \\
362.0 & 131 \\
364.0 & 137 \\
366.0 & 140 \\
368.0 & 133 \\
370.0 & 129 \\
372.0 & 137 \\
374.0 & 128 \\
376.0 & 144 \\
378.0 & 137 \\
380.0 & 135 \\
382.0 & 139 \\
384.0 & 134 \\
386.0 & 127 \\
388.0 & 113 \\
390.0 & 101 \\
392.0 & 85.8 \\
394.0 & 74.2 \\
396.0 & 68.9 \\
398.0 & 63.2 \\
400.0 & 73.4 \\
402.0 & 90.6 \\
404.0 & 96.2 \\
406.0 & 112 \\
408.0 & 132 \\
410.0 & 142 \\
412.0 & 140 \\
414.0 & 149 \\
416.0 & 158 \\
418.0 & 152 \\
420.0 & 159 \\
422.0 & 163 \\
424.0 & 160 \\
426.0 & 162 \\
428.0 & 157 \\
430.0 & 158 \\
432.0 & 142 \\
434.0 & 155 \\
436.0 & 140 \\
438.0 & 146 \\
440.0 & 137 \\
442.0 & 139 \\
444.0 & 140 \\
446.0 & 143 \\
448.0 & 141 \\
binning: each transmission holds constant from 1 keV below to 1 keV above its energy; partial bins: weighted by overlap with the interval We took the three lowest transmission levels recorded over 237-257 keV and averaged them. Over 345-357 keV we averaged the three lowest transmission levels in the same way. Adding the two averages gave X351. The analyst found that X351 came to 199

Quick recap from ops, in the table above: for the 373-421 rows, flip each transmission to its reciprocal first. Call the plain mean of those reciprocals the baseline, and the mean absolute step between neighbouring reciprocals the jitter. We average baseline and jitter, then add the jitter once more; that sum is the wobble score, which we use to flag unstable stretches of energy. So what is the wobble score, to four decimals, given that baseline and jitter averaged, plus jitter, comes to 0.0059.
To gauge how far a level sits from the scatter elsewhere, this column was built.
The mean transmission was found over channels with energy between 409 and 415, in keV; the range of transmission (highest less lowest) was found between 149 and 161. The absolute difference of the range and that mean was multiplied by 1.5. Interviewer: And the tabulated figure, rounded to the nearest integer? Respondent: 196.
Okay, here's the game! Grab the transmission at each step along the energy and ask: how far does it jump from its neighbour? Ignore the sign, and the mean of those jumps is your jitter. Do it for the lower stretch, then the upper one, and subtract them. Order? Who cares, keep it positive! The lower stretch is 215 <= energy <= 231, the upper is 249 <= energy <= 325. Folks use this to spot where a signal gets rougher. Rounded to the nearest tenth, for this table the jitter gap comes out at 1.8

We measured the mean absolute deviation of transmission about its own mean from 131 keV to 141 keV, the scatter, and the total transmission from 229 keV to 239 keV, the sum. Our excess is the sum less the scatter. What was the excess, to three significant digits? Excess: 585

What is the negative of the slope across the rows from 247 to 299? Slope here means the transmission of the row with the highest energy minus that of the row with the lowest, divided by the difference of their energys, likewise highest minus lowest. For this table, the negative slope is -1.6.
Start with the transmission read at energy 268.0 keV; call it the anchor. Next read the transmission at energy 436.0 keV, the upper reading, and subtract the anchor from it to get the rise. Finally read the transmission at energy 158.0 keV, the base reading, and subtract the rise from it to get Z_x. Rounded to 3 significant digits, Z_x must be 125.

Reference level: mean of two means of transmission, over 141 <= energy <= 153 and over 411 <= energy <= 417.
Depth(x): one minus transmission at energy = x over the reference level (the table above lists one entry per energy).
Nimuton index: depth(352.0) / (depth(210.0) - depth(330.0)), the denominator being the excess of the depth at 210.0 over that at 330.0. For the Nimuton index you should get -9.3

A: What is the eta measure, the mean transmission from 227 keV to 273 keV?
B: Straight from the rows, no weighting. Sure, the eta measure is 99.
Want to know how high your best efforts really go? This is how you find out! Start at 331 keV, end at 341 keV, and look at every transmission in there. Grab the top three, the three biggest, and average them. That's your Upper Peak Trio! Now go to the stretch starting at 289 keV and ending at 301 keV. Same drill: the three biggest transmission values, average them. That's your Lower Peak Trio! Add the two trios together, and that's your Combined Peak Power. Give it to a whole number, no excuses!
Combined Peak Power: 301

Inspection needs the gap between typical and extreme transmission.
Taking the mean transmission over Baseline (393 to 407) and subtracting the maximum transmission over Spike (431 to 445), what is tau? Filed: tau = -72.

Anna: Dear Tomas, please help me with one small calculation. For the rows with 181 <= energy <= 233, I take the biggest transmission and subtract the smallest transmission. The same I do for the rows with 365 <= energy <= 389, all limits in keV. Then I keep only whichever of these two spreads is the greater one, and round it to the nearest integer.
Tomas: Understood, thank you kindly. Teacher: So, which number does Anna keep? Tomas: 34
